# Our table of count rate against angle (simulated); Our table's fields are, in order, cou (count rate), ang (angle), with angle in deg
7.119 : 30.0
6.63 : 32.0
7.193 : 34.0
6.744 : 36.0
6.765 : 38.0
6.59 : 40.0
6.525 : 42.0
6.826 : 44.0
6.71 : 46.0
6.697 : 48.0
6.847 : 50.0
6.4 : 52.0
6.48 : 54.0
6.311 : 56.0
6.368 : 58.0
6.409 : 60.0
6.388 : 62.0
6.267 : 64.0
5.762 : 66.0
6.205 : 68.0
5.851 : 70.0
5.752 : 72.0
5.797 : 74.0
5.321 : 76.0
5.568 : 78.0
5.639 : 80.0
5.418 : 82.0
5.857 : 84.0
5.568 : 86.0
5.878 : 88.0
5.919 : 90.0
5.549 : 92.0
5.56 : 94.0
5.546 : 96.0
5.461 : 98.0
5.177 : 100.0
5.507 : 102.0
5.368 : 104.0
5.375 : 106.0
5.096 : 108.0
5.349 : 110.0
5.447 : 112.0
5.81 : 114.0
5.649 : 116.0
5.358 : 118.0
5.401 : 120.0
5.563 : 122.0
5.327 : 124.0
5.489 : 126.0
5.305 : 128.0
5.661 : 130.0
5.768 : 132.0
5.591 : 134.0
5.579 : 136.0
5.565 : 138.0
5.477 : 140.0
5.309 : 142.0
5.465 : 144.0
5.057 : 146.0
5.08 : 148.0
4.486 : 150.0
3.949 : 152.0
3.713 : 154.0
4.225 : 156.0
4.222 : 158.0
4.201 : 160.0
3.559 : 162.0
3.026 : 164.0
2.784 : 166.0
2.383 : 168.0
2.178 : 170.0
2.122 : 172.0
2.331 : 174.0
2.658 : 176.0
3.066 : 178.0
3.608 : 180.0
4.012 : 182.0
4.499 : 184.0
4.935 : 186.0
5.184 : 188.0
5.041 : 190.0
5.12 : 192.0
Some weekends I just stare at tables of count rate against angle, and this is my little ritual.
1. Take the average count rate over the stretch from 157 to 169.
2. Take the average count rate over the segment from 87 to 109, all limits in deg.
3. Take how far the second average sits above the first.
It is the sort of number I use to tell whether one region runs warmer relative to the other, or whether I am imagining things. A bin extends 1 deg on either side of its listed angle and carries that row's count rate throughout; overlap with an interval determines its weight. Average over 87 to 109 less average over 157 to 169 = 2.1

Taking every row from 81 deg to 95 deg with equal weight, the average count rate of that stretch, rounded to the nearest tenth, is 5.7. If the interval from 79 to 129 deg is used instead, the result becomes 5.5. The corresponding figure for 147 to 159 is 4.3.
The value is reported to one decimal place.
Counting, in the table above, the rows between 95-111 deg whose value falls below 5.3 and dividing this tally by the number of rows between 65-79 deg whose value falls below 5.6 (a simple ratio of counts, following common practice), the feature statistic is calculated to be 1.0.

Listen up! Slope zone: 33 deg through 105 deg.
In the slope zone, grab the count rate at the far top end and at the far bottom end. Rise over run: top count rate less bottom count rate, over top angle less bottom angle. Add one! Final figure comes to 0.97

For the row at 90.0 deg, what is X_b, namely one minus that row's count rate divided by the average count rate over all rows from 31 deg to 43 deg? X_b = 0.12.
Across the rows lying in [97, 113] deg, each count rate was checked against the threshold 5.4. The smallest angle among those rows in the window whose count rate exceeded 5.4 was 98.0 deg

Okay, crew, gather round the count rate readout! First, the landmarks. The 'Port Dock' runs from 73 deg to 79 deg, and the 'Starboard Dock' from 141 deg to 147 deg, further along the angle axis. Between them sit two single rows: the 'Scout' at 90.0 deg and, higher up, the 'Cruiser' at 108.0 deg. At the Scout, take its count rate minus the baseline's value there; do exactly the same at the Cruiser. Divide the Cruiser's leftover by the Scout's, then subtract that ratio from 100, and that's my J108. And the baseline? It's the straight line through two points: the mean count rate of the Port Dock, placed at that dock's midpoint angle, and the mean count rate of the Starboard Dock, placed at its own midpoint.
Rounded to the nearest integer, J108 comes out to 101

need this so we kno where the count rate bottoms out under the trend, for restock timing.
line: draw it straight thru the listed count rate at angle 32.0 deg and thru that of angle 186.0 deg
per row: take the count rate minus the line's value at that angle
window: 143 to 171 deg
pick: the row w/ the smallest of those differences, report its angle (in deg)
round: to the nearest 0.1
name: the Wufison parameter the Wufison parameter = 170.0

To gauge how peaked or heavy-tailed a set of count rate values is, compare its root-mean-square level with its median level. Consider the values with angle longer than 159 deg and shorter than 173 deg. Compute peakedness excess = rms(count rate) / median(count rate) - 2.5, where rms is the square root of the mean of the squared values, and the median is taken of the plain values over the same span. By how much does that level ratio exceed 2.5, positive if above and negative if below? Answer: -1.43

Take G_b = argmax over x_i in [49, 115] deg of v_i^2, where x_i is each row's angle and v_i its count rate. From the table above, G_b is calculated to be 50.0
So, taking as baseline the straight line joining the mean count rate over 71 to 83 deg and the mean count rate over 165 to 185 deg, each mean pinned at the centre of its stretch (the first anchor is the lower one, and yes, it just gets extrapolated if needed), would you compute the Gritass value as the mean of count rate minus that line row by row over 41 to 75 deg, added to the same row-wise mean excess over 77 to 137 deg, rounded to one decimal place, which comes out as 1.0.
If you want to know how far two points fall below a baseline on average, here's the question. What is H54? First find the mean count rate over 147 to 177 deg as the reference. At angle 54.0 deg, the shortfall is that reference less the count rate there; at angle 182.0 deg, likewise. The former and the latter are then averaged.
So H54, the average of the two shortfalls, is -1.85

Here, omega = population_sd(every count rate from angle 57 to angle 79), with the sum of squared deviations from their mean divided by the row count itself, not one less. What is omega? 0.36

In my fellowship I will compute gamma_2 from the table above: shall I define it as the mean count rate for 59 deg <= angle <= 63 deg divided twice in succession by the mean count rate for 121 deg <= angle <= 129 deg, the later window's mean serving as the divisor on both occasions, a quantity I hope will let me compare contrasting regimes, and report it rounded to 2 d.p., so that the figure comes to 0.22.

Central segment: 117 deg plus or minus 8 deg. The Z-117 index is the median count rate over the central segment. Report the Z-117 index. 5.4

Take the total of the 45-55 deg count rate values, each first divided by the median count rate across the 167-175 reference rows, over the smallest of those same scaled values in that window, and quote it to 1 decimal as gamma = 5.2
